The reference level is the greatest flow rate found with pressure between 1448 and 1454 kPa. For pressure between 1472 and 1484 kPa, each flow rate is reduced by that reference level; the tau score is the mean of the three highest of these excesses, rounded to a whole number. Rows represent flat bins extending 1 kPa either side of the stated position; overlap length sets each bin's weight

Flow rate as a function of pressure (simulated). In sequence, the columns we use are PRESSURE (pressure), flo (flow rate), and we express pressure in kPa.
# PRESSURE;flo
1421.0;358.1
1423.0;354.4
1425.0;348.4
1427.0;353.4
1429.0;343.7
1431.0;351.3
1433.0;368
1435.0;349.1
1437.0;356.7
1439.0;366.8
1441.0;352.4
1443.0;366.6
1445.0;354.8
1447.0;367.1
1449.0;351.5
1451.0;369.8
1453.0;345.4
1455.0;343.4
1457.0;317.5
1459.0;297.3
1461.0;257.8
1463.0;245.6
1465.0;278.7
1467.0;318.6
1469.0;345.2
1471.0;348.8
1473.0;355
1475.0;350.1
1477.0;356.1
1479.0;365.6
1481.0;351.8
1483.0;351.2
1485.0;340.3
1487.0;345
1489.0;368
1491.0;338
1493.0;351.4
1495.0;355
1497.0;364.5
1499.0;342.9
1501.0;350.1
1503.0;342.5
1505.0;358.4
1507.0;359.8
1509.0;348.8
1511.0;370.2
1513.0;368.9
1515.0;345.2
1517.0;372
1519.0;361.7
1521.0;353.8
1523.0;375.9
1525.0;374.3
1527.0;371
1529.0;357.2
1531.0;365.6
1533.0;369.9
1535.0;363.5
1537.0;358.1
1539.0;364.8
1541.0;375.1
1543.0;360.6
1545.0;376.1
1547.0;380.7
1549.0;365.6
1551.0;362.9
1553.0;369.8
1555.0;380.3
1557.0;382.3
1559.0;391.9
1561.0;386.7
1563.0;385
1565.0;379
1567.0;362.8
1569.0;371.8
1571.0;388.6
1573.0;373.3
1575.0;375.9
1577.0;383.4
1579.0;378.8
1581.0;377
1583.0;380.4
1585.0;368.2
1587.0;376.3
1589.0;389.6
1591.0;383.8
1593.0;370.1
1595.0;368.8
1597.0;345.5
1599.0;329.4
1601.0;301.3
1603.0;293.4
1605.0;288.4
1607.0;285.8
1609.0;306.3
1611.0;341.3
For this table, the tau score -11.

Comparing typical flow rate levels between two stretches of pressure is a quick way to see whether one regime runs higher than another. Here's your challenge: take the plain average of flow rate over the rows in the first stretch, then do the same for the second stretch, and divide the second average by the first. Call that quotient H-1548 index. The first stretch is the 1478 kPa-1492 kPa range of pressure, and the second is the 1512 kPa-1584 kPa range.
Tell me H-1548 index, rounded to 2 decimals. 1.06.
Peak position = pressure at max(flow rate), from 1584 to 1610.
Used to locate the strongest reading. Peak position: 1589.0 kPa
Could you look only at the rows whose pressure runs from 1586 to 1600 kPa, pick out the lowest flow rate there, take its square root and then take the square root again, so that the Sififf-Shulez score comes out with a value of 4.26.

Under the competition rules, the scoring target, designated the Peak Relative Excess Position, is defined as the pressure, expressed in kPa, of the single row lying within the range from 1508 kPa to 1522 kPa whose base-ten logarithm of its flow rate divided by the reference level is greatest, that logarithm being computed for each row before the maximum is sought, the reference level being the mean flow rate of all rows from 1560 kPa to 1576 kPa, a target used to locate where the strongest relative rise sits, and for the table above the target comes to 1517.0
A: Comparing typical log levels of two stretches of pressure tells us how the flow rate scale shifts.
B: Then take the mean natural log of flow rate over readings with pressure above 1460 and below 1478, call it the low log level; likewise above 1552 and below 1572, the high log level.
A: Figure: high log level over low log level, 1.033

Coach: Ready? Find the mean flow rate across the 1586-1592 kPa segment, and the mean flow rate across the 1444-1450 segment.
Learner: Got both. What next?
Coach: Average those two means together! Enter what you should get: 370.5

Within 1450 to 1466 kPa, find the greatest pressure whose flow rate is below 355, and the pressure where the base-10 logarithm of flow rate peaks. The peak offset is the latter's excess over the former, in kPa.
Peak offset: -14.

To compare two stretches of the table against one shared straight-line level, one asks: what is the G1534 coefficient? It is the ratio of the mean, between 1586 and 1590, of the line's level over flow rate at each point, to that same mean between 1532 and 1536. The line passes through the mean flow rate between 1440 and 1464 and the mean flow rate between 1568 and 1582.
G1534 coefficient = 1.01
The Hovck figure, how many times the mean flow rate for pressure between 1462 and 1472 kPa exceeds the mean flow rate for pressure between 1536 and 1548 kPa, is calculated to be 0.83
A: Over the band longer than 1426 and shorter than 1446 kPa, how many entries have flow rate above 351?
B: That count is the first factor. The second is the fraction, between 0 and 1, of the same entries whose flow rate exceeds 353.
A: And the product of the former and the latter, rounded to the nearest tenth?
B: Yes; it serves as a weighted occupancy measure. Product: 4.8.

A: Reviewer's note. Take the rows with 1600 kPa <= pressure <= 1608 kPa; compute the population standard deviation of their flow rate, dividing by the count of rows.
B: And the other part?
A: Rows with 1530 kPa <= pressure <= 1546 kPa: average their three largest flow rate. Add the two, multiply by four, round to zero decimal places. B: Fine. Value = 1518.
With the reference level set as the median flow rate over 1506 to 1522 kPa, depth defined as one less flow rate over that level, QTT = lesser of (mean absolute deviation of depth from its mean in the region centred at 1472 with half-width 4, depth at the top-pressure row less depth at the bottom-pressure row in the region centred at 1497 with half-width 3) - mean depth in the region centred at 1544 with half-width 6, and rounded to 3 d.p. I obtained 0.035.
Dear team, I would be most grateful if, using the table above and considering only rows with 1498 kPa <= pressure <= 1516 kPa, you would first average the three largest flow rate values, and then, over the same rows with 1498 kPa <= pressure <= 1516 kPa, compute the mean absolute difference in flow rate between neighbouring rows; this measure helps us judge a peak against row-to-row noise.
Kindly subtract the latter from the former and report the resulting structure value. 355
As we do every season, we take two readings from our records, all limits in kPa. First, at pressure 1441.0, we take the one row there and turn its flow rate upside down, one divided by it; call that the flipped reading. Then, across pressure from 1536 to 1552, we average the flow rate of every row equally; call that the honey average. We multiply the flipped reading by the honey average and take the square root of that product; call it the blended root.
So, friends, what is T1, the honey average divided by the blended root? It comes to 360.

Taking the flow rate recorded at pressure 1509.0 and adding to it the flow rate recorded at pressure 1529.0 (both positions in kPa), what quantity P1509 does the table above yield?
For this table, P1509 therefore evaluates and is 706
